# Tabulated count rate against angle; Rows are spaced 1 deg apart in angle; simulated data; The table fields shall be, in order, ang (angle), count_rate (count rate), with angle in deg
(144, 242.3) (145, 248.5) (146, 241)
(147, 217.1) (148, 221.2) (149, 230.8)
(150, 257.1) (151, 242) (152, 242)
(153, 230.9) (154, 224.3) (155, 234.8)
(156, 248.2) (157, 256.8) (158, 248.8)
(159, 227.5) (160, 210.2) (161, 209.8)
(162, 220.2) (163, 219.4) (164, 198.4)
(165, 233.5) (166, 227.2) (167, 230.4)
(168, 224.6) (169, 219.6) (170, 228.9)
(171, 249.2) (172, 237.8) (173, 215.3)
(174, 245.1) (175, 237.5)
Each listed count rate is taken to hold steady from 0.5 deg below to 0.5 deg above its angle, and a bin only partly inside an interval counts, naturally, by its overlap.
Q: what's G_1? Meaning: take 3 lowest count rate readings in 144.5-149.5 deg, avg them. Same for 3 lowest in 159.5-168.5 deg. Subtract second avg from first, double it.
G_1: 34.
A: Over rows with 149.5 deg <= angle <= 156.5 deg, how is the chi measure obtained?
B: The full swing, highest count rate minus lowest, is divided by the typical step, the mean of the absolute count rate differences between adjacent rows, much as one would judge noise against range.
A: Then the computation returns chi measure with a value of 3.5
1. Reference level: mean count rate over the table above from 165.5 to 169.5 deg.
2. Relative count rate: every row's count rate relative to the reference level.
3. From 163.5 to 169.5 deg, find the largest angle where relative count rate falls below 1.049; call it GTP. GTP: 169 deg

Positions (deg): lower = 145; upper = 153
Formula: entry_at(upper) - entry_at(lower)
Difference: -18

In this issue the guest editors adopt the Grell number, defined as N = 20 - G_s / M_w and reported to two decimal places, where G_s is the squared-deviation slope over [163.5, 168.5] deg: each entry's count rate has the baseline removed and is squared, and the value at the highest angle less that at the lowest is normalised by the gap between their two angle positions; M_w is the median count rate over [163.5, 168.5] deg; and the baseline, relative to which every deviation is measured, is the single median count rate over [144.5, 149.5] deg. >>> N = 21.11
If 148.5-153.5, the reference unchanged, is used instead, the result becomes 20.00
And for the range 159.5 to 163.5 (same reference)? 20.46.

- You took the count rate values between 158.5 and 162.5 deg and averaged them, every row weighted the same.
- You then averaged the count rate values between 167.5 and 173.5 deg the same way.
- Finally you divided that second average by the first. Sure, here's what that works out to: 1.06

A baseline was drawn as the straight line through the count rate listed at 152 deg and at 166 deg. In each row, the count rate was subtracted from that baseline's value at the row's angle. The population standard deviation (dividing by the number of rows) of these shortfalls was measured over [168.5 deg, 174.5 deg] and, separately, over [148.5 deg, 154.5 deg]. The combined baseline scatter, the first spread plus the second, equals 23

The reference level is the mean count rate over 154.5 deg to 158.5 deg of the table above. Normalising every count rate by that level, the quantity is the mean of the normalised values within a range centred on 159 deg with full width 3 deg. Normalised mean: 0.926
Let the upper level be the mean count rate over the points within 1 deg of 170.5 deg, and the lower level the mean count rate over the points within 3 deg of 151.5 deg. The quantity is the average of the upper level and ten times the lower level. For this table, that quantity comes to 1309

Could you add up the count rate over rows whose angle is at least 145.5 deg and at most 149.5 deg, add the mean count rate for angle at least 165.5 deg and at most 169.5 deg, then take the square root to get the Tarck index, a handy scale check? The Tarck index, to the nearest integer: 34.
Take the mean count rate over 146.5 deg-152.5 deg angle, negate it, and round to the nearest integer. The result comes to -235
